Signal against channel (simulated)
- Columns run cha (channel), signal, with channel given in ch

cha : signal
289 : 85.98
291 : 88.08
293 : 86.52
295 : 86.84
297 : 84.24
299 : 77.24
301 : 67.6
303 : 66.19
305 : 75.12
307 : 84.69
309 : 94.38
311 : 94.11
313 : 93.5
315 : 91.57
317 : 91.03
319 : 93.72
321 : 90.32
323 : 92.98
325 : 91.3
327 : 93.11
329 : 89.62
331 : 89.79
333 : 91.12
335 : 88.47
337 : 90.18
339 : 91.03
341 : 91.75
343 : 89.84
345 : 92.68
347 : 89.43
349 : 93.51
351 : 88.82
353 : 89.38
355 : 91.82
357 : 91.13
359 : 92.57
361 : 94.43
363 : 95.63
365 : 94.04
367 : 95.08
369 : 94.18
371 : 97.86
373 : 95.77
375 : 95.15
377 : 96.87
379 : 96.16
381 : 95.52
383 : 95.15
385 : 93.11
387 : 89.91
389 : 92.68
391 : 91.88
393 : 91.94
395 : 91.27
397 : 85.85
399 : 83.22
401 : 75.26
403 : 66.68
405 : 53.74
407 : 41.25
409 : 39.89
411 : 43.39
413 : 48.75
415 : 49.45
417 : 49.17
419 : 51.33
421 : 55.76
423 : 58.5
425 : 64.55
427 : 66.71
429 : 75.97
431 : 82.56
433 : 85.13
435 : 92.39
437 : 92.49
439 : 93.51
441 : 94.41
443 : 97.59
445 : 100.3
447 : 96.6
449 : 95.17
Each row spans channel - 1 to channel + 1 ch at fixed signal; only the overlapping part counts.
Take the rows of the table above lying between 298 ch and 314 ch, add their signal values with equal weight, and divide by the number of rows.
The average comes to 82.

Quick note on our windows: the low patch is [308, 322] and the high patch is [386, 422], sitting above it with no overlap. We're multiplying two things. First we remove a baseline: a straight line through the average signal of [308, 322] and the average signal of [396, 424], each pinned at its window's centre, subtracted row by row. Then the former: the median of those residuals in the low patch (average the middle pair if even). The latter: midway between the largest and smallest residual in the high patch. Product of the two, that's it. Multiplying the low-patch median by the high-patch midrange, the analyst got -1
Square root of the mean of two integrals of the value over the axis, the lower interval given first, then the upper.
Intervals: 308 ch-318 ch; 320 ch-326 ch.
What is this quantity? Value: 27.2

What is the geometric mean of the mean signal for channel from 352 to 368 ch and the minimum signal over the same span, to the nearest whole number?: 91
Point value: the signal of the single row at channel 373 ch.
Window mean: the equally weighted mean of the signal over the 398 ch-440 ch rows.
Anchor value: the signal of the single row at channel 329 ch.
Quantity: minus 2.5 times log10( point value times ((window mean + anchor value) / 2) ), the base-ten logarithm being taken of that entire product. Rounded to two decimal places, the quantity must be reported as -9.68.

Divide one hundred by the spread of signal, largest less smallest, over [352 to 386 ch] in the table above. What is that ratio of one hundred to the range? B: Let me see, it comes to 11.8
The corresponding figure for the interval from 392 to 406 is 2.6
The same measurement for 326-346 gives 21.6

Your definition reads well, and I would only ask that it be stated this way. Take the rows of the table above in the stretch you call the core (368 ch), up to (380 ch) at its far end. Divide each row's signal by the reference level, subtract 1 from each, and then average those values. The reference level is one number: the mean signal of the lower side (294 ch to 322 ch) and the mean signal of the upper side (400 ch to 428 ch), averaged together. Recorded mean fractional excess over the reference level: 0.375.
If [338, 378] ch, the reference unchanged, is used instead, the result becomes 0.333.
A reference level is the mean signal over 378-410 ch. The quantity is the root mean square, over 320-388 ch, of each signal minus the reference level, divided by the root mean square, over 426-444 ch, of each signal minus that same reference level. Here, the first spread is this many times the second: 1.1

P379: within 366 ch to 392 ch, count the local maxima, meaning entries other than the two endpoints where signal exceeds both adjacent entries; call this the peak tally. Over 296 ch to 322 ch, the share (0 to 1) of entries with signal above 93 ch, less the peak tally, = -2.7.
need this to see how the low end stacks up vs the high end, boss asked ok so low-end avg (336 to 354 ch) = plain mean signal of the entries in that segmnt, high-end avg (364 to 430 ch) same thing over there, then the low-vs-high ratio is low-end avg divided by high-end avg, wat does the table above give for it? 1.19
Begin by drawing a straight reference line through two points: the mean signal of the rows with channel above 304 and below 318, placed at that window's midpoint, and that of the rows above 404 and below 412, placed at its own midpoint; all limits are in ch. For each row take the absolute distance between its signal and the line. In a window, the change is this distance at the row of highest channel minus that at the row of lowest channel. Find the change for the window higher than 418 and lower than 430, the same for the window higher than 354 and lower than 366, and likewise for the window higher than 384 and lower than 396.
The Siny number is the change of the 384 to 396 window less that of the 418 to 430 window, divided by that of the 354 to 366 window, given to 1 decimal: -3.9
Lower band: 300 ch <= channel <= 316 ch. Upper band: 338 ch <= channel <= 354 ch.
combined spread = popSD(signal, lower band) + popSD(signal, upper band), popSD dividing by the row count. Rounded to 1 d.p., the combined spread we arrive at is 12.9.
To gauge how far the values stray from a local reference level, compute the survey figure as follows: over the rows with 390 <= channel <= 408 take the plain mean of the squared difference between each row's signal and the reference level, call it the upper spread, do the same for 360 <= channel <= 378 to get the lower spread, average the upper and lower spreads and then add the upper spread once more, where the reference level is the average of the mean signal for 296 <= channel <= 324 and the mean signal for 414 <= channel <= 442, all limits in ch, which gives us 600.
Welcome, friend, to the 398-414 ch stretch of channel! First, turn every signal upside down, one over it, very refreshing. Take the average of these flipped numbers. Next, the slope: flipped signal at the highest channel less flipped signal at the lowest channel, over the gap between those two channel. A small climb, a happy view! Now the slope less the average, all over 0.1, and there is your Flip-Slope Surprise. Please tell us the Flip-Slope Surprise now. -0.184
